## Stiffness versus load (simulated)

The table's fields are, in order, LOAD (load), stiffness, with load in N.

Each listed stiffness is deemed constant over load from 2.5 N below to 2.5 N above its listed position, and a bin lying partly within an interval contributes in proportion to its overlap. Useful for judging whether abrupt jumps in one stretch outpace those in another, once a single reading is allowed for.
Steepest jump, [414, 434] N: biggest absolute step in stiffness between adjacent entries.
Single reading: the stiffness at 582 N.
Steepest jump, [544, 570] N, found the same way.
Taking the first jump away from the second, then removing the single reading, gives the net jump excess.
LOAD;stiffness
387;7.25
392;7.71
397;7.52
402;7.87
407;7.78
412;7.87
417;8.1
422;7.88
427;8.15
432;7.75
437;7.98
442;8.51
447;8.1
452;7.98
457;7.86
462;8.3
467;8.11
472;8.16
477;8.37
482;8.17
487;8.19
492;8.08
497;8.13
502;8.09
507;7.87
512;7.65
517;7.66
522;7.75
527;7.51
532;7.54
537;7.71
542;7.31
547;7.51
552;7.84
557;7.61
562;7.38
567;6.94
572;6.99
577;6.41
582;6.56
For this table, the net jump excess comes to -6.52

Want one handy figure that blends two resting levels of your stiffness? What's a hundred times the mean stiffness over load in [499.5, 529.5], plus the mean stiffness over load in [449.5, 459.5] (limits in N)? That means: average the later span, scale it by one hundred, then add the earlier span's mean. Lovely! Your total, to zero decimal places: 783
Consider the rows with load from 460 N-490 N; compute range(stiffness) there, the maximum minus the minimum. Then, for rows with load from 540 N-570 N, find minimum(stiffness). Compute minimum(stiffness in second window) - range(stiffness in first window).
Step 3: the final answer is 6.68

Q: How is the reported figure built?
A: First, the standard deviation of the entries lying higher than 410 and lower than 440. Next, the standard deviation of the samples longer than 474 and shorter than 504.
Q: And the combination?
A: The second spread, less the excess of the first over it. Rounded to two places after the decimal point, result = 0.06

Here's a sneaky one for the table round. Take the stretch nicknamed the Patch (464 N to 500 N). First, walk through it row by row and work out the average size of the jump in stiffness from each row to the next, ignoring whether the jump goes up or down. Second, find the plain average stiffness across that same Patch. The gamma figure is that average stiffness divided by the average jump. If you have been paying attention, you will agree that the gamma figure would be 77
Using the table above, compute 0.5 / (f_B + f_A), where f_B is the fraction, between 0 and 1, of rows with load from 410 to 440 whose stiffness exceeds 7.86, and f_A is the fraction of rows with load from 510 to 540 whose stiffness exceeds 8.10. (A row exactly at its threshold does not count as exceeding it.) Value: 0.60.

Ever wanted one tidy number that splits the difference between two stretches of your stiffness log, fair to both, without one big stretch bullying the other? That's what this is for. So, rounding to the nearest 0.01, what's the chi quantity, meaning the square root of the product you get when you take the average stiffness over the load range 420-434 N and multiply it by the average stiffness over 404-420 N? 7.92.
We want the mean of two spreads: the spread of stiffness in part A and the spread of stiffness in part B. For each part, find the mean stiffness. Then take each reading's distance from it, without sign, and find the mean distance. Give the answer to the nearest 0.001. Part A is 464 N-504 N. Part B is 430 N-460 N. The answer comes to 0.122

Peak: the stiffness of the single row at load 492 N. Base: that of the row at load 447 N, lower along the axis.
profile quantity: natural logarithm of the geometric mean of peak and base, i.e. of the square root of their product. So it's 2.09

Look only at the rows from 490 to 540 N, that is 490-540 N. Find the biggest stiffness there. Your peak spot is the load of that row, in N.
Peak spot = 497 N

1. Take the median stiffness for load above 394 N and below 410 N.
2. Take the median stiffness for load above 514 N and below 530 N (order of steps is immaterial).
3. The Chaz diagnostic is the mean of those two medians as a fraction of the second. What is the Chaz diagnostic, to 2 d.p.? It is 1.01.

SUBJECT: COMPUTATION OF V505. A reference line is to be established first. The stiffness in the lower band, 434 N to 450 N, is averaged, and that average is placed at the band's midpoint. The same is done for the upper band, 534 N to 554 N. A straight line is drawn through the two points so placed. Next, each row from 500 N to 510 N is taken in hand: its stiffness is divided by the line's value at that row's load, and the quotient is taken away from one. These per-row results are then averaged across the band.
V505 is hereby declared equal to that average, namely -0.019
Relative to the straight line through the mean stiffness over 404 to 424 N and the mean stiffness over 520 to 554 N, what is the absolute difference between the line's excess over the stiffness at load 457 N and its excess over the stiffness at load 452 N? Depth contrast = 0.11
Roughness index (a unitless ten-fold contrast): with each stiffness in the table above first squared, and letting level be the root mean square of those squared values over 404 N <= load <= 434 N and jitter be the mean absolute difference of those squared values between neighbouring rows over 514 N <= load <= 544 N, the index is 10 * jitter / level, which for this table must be 0.4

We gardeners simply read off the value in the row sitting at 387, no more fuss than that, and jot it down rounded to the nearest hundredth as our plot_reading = 7.25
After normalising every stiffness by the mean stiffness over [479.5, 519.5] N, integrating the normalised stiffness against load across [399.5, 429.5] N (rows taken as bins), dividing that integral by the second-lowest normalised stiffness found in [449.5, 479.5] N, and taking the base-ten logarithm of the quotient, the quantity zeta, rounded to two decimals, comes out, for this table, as 1.48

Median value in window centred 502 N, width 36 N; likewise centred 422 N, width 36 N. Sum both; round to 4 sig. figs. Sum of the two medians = 15.96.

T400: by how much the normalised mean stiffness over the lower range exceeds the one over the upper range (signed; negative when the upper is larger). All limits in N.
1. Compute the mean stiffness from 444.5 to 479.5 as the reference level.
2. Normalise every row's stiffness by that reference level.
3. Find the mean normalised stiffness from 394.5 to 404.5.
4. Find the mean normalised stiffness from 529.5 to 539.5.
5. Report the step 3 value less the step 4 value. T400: 0.01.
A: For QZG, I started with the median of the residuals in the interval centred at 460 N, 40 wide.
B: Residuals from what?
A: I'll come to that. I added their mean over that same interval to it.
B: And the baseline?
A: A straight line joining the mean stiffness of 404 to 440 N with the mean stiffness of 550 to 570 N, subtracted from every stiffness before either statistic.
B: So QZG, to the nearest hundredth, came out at 0.75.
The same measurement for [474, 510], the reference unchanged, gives 0.90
